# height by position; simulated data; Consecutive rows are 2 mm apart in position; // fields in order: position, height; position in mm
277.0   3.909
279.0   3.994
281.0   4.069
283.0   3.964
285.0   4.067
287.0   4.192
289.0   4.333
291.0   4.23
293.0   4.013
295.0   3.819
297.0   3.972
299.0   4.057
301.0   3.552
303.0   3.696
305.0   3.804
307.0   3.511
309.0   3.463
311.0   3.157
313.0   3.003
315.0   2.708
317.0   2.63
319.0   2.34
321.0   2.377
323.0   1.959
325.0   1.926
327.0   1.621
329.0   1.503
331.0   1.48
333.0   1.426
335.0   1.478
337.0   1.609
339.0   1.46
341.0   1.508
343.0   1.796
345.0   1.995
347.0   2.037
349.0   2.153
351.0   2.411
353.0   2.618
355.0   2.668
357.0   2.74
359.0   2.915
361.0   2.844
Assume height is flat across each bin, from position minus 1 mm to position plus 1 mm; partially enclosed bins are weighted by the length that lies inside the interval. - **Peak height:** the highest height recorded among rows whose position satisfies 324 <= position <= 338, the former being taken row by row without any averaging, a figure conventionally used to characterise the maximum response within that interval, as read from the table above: 1.926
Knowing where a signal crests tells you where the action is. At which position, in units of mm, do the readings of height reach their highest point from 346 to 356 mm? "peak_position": 355.0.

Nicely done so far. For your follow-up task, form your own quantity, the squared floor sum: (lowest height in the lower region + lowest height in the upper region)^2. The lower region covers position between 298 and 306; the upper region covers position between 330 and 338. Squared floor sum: 25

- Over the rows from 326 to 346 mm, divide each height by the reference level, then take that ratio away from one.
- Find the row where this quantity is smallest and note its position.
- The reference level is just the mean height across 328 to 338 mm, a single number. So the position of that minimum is 345.0 mm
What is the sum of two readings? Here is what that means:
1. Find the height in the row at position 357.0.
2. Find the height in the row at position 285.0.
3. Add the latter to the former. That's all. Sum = 6.8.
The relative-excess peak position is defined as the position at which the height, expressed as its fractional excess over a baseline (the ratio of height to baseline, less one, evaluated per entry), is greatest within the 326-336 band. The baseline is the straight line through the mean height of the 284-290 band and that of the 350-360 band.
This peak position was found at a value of 327.0 mm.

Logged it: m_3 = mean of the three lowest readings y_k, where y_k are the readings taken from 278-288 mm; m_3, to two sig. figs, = 4.0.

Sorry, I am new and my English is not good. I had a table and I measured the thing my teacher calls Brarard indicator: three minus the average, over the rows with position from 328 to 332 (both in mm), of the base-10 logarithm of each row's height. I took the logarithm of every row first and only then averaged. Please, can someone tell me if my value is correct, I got 2.8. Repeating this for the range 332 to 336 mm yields 2.8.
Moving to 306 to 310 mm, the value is 2.5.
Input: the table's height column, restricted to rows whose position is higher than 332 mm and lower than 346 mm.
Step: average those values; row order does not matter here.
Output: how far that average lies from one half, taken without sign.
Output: 1.1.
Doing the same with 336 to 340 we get 1.0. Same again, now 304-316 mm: 2.8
